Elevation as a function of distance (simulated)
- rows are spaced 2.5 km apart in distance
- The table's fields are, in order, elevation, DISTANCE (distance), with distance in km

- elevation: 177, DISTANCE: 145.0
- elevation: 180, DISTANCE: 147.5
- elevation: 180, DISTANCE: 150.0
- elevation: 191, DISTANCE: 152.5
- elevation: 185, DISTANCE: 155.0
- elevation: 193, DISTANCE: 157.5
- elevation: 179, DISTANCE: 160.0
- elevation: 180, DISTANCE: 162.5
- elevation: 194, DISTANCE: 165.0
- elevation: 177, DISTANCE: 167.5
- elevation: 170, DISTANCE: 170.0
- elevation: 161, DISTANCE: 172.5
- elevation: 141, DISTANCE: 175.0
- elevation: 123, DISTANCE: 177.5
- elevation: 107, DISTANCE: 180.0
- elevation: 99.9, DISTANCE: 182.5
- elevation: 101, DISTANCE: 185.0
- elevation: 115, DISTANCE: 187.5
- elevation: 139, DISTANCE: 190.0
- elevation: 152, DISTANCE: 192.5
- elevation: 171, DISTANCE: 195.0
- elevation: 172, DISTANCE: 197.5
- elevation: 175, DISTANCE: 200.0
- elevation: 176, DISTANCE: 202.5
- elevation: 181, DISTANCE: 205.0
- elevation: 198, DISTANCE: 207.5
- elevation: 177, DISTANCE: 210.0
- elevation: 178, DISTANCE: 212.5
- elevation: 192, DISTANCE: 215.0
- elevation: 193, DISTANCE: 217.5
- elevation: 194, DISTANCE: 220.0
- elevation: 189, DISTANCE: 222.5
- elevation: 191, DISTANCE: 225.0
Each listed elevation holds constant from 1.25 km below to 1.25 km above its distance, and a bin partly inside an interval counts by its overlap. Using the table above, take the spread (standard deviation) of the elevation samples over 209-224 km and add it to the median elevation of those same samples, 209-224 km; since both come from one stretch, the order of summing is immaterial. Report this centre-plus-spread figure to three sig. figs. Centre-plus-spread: 198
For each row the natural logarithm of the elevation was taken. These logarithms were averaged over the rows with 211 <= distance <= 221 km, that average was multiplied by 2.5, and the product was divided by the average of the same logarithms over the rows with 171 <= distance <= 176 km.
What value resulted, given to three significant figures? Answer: 2.61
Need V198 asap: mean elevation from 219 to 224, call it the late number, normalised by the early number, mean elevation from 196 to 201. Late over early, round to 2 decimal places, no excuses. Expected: 1.10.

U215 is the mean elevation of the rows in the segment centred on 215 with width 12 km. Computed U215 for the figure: 187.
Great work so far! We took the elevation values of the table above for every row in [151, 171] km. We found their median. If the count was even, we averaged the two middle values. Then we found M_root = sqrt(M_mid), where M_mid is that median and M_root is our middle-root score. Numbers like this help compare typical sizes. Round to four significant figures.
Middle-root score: 13.51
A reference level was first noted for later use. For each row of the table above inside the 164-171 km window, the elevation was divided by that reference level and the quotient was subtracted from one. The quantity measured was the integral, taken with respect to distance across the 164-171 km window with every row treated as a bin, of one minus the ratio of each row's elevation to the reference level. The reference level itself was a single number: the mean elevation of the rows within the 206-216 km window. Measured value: 0.2 km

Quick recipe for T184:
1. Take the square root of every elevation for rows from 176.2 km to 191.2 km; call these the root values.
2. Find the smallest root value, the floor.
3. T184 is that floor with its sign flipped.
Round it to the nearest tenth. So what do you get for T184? -10.0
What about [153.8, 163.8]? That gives -13.4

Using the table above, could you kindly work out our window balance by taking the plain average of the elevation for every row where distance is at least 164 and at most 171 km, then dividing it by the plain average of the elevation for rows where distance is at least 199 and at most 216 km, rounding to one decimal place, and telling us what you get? 1.0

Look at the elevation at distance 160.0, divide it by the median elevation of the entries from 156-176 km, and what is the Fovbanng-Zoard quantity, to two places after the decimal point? 1.01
